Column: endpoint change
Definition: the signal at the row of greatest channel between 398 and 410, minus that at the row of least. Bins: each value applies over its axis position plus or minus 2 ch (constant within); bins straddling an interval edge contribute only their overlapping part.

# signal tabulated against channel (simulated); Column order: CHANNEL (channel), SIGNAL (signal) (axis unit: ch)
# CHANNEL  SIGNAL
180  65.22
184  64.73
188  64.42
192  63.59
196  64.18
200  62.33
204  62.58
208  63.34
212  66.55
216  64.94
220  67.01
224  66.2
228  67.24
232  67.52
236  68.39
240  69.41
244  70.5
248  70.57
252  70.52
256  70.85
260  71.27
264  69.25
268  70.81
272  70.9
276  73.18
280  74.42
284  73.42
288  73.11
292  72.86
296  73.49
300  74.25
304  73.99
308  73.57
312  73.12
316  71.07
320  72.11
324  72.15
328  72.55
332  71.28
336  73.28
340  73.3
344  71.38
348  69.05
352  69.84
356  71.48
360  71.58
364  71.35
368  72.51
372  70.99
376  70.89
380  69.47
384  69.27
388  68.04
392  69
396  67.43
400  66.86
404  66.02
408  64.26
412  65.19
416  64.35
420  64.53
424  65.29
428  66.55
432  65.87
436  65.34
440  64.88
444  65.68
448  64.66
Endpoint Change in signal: -3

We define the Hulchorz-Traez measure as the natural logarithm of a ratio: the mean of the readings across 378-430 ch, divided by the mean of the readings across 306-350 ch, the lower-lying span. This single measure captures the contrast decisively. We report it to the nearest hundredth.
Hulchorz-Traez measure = -0.08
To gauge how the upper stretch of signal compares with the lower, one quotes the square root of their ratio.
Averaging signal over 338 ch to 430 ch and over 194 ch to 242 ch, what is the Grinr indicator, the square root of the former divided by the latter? 1.02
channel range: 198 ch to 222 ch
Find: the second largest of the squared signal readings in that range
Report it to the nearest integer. 4429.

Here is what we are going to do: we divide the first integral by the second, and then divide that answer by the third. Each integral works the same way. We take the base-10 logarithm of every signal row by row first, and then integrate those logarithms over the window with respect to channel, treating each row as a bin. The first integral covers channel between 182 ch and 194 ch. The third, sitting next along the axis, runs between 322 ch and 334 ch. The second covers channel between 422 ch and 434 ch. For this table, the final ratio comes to 0.0446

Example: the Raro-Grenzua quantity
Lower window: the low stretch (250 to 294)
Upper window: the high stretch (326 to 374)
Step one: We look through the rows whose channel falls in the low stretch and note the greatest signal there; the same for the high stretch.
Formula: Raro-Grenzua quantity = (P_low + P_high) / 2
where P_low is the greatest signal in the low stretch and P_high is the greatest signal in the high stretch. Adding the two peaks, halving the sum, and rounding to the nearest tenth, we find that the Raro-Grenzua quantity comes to 73.9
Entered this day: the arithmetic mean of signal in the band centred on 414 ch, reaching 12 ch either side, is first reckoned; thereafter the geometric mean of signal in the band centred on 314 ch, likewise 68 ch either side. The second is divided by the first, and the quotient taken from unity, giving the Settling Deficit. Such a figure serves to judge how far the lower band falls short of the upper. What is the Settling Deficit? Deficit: -0.107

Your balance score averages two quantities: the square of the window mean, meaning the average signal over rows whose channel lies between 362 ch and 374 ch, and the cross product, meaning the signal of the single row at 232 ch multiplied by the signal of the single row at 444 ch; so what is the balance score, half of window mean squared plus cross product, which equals 4782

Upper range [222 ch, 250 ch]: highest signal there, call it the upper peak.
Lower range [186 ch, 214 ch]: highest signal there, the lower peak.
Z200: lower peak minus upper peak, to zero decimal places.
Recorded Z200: -4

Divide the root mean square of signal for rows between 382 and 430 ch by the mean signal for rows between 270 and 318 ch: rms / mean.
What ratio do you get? 0.91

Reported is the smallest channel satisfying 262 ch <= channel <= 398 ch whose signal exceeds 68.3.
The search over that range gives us 264 ch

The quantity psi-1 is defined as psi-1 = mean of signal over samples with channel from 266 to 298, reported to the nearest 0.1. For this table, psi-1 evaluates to 72.8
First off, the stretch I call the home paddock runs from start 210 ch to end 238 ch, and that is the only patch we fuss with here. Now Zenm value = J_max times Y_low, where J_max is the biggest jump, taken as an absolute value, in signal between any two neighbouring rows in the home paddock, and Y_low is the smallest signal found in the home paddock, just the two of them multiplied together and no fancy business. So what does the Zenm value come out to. 134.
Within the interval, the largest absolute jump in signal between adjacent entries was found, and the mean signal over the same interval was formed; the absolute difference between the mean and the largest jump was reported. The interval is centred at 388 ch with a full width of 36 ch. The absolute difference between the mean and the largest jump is 67.1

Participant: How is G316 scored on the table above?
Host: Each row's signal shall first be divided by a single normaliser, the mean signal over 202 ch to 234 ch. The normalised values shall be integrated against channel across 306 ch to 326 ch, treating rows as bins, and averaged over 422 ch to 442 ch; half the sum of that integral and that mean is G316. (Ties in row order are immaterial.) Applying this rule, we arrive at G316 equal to 11.5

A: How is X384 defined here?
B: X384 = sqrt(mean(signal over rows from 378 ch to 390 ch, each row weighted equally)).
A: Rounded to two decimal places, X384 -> 8.30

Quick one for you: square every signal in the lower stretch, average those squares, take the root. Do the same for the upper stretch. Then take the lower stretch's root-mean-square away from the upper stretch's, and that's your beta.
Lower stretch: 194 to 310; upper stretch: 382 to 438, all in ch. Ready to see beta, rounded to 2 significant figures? -3.3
